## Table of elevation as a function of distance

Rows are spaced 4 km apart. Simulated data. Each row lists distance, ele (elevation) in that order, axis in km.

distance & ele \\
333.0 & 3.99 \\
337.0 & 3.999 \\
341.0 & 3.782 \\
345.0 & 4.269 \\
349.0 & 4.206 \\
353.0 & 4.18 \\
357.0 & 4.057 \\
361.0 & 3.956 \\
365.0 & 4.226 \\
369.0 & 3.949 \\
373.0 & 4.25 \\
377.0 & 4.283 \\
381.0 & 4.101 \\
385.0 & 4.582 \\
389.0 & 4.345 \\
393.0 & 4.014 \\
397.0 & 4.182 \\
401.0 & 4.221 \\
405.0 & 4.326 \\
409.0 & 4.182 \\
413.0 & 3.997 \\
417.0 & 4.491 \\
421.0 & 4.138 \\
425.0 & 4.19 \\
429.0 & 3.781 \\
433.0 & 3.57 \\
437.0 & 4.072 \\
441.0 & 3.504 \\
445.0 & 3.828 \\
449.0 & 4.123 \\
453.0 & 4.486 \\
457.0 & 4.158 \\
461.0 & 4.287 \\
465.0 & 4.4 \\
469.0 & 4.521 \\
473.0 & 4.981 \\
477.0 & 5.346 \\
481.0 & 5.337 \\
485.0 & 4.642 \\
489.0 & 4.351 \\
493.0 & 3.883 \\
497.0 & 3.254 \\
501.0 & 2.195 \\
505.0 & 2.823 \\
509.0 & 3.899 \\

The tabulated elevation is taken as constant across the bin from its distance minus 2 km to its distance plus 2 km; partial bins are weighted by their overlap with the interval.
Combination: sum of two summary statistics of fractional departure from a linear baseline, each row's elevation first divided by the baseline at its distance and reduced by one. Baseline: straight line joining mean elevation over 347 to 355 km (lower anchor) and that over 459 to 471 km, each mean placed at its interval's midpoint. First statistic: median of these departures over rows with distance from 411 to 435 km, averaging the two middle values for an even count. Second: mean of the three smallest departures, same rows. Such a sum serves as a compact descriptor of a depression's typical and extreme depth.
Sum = -0.18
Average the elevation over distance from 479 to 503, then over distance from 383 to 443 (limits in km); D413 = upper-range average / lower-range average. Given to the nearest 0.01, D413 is 0.96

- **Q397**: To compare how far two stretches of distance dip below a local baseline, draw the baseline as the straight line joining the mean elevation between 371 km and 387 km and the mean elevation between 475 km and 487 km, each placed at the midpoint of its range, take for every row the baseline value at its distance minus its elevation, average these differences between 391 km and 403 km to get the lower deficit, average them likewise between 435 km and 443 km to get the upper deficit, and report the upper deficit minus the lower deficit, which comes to 0.68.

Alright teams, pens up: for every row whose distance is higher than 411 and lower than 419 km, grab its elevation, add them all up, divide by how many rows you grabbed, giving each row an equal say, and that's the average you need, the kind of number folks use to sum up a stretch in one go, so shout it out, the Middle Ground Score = 4.24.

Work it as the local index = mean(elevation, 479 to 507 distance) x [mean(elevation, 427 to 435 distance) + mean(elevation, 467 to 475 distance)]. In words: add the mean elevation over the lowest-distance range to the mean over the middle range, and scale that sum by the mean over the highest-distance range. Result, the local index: 32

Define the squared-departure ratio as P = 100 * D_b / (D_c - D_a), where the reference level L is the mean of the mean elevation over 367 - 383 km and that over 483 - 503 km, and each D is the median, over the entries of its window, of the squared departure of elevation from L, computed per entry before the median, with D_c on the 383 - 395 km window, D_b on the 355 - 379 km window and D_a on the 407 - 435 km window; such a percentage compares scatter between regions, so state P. 54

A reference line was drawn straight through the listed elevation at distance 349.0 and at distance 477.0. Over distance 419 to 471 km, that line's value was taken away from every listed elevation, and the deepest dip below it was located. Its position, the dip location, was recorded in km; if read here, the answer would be 441.0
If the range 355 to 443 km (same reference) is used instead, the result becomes 441.0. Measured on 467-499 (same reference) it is 497.0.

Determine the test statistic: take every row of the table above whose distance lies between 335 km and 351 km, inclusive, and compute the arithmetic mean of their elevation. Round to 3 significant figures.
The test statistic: 4.06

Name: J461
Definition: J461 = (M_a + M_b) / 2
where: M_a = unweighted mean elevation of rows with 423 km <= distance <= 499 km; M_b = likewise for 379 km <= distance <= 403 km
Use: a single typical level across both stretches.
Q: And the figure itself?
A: 4.24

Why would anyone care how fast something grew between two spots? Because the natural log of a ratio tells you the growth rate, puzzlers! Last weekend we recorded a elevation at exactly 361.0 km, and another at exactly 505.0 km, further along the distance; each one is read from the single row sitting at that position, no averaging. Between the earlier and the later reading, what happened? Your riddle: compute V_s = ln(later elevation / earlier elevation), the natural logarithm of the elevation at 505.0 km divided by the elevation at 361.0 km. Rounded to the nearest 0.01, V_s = -0.34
